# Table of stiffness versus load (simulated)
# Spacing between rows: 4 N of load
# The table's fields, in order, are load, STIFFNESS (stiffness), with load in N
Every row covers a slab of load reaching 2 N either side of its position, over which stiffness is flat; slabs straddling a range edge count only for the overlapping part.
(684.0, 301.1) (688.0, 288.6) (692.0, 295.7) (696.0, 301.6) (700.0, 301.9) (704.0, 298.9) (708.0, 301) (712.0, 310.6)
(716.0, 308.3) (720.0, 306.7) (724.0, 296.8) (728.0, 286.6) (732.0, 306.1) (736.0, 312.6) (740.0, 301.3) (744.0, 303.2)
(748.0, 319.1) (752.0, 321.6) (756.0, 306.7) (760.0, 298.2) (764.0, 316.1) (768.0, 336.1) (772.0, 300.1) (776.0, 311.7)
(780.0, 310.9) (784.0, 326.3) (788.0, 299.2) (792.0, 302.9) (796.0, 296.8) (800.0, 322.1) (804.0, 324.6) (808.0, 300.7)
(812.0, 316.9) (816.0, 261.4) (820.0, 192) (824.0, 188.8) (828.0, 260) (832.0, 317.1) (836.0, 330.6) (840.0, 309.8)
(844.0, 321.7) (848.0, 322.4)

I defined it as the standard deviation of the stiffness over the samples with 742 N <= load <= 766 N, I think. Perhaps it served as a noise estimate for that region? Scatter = 9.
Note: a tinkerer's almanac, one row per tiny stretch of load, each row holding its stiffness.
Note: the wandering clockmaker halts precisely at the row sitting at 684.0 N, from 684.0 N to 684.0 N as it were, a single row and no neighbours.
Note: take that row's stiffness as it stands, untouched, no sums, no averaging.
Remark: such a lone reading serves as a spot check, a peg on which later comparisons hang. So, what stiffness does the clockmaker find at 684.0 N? 301.1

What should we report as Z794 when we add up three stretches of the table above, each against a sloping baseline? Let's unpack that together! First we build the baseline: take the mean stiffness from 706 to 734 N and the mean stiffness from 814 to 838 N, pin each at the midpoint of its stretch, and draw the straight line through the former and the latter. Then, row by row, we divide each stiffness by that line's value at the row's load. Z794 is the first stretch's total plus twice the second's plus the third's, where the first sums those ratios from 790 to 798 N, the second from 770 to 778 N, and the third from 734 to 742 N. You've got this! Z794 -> 8.66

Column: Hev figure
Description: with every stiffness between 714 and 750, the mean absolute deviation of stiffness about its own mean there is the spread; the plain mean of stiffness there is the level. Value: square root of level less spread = 17.3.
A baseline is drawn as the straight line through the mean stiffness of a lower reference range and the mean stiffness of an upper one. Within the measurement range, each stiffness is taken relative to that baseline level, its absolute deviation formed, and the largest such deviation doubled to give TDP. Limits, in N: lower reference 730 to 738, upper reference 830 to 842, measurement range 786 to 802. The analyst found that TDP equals 37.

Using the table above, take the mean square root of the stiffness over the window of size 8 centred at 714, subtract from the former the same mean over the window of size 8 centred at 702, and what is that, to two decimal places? 0.26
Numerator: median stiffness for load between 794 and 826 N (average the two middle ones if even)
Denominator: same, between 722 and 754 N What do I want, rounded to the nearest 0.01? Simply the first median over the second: 0.98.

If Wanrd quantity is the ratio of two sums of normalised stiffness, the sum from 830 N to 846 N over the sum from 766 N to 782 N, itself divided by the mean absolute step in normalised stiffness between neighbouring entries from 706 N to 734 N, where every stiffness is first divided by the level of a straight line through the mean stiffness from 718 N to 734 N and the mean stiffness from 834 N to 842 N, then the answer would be 32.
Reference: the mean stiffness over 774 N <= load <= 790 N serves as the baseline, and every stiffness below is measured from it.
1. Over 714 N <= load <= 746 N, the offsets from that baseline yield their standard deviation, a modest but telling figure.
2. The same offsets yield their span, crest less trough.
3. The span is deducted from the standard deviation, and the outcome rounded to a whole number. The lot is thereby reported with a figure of -18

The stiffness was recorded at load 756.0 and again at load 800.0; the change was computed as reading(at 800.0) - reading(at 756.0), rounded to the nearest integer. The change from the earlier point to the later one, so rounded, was 15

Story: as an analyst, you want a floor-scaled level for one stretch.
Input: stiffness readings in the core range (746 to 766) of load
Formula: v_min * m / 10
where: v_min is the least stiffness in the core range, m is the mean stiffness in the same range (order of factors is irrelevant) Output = 9314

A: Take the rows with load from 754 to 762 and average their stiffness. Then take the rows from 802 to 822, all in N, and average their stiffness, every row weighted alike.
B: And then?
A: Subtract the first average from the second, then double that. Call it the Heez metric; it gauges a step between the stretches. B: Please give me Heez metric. -47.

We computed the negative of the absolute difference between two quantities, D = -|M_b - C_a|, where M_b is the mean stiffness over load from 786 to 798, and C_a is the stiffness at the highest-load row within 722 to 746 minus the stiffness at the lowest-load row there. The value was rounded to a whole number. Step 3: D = -293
